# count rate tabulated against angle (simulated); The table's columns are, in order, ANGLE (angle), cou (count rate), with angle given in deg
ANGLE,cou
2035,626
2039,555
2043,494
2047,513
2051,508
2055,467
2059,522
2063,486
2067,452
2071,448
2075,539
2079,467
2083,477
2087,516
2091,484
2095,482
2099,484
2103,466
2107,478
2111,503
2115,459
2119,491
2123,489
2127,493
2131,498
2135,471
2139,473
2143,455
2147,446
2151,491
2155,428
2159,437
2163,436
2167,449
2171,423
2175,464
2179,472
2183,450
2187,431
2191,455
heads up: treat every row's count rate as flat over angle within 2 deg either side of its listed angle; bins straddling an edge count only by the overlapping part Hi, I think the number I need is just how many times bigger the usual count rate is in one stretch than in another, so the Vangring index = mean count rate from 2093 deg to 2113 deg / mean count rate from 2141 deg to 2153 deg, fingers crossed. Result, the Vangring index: 1.040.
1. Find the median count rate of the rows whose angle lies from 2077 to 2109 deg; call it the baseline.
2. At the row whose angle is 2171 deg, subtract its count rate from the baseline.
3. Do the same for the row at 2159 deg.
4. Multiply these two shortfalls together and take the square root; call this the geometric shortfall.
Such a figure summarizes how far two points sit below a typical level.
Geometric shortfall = 50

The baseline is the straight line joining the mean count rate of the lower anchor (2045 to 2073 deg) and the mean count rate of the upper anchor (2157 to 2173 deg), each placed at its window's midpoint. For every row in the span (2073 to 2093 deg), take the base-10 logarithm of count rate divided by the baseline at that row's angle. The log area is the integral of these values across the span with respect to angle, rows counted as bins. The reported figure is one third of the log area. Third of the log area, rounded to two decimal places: 0.13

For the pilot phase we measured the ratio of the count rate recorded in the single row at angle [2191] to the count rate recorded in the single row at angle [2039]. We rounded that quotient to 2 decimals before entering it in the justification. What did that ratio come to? 0.82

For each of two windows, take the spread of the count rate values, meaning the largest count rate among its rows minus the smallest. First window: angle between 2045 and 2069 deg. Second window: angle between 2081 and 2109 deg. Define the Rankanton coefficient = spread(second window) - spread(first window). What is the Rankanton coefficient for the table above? -20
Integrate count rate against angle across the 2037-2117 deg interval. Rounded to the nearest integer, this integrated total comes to 39200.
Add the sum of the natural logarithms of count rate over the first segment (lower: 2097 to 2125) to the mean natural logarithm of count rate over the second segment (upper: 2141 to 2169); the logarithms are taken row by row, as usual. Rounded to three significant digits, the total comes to 49.3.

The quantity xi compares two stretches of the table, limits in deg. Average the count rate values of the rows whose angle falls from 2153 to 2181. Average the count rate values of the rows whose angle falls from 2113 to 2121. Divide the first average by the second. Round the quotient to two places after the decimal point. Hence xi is 0.94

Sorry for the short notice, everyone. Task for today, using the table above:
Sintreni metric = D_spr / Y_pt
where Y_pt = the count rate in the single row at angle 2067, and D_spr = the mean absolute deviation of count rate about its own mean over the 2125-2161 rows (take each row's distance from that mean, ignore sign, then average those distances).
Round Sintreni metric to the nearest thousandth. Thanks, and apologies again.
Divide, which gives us 0.048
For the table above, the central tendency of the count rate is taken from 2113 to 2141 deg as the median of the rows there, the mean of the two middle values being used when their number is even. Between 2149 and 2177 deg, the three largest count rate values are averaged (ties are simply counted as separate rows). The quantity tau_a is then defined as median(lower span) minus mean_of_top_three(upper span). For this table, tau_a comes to 21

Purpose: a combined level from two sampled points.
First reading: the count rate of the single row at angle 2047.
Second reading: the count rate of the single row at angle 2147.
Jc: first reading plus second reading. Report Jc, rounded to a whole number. 959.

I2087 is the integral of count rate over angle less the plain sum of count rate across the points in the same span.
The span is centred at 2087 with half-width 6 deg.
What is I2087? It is 4431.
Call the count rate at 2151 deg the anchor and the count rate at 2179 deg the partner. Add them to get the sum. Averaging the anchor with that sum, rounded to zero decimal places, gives 727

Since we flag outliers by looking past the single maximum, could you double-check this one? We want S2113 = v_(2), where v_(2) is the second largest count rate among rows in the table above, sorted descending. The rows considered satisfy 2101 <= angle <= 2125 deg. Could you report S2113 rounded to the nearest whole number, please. 491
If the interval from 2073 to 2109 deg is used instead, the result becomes 516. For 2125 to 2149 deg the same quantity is 493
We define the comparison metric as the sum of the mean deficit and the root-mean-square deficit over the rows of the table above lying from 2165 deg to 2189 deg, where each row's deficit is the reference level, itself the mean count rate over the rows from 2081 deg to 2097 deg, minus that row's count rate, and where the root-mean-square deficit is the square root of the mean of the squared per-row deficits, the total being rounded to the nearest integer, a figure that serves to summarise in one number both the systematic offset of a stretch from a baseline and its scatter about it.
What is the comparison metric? 87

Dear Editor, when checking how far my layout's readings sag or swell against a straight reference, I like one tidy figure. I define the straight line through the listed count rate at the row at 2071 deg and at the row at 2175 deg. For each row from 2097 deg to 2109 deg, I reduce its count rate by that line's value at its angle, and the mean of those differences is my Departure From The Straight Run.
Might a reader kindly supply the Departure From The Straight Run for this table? 23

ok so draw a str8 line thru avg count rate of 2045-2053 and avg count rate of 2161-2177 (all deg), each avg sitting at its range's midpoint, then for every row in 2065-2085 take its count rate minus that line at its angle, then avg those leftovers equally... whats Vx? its -19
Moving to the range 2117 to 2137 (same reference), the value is 22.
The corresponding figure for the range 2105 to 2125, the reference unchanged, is 11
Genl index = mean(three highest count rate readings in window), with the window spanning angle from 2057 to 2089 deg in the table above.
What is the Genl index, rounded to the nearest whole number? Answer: 526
